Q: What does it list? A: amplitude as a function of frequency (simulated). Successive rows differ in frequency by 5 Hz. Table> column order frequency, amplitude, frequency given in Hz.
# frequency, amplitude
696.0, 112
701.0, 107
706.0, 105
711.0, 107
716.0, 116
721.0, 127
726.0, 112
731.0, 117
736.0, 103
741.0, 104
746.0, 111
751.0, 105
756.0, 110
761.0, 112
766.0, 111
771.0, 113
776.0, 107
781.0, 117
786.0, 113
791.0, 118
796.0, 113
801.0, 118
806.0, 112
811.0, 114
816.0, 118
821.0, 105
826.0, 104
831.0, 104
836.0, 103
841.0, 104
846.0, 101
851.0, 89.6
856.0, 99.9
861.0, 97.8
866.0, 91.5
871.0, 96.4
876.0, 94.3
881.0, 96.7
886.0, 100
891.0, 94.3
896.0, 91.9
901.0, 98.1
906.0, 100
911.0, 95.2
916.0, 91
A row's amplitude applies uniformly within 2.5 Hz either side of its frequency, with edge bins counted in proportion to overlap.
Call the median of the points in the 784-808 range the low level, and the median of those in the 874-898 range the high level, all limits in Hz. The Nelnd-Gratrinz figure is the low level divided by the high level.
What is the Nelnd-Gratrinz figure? 1.20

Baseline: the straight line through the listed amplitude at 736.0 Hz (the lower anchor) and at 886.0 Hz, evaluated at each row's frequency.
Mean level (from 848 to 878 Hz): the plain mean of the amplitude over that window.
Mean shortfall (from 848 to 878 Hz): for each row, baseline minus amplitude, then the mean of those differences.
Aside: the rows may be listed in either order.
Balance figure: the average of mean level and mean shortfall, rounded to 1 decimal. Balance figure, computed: 50.2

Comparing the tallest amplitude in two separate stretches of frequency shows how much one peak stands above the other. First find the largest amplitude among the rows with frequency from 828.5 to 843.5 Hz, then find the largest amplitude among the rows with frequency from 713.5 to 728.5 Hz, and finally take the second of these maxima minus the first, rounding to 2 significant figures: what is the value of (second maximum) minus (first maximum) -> 23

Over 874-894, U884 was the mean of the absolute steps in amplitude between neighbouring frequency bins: 3.8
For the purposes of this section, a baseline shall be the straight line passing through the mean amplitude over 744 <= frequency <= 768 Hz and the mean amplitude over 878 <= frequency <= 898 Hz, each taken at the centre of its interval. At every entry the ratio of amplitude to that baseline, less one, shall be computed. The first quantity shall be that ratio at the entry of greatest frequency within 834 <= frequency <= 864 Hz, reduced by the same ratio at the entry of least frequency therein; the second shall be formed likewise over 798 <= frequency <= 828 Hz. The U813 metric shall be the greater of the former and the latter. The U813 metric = -0.03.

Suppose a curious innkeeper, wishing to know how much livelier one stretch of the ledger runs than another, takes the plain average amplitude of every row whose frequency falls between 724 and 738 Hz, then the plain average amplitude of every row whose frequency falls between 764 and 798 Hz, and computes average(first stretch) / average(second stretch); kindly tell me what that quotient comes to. 0.98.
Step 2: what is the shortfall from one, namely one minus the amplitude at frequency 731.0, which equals -116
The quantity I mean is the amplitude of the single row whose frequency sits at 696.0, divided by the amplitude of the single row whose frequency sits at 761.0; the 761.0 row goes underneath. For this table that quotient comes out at 1.00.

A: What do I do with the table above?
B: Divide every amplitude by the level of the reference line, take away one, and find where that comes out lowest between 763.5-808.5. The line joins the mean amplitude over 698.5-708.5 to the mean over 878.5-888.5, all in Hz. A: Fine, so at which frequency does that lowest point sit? 776.0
